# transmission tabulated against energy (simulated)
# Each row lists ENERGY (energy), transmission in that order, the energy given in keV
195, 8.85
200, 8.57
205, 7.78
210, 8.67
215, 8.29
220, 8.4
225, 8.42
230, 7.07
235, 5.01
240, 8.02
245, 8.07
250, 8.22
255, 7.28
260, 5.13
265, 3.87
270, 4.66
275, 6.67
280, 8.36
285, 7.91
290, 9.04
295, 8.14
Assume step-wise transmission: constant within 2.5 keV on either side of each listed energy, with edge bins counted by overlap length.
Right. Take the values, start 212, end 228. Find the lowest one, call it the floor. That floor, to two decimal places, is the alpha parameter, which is 8.29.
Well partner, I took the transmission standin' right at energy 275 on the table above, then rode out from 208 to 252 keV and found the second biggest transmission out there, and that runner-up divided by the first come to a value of 1.3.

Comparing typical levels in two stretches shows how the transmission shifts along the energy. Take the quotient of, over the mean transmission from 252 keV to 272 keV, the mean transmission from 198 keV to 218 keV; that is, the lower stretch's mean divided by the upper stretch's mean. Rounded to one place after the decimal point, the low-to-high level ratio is 1.6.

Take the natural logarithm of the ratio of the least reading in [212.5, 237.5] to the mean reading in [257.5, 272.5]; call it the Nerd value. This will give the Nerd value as 0.10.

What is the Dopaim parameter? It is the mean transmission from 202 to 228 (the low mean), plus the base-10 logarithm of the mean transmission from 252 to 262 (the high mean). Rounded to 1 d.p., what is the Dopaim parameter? 9.1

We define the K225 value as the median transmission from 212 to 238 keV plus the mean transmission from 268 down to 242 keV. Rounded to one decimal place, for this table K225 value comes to 14.8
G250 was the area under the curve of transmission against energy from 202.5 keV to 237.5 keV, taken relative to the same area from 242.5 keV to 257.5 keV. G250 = 2.28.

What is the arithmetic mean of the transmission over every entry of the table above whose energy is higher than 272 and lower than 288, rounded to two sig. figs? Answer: 7.6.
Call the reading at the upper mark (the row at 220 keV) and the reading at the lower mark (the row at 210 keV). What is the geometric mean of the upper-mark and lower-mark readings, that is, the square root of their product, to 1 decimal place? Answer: 8.5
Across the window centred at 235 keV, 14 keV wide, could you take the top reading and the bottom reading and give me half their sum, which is 6.5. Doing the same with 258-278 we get 5.3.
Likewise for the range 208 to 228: 8.5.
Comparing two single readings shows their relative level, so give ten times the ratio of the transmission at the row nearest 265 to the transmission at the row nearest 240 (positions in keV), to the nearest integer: 5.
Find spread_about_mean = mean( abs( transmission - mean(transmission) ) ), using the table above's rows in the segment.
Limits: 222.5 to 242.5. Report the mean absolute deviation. 1.09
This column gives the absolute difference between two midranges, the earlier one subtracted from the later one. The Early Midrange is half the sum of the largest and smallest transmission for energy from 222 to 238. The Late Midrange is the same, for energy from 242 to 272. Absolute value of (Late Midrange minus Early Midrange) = 0.7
